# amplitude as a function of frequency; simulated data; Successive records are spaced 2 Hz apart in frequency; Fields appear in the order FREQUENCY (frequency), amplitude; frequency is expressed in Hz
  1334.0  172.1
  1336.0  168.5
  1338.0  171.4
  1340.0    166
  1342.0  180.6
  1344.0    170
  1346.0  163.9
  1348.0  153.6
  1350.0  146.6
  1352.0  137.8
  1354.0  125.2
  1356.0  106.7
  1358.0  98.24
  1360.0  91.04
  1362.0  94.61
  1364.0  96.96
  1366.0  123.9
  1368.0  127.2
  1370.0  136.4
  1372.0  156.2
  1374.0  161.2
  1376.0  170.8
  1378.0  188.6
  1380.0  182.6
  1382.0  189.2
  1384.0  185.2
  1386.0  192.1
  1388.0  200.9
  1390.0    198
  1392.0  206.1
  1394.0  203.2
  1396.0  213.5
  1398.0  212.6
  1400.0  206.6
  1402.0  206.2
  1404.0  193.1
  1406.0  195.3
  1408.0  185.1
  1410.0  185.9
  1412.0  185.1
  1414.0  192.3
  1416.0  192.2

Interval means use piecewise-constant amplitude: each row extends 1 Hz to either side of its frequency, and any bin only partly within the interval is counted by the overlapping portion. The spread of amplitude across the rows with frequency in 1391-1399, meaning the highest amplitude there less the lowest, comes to 10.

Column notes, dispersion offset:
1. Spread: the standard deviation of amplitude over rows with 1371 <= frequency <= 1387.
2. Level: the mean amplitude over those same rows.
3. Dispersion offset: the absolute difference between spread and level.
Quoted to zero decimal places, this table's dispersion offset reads 165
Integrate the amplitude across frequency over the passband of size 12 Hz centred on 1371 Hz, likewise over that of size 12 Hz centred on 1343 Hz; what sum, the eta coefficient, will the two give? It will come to 3762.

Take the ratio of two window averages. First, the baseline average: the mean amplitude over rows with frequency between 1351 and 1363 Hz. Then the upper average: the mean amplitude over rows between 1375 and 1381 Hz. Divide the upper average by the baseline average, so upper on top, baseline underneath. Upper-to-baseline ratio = 1.7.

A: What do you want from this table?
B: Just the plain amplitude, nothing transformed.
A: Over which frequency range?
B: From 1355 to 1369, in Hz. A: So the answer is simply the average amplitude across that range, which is 106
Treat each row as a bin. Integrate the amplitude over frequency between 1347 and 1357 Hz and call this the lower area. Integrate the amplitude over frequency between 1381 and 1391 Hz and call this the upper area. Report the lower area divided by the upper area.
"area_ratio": 0.69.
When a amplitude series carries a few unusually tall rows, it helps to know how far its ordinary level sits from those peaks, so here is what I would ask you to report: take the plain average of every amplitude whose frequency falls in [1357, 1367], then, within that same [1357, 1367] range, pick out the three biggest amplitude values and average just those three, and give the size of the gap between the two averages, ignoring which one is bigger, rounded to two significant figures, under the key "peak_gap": 5.4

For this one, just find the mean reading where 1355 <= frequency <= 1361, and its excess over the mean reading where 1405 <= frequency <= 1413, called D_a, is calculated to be -89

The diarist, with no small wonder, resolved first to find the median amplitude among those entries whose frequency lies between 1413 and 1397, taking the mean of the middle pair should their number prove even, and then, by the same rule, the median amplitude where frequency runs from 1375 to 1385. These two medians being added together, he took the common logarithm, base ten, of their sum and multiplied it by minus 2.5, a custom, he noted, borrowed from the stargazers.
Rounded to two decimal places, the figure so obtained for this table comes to -6.45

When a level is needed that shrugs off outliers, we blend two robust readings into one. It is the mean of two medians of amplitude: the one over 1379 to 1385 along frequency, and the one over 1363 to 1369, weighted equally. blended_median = 155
